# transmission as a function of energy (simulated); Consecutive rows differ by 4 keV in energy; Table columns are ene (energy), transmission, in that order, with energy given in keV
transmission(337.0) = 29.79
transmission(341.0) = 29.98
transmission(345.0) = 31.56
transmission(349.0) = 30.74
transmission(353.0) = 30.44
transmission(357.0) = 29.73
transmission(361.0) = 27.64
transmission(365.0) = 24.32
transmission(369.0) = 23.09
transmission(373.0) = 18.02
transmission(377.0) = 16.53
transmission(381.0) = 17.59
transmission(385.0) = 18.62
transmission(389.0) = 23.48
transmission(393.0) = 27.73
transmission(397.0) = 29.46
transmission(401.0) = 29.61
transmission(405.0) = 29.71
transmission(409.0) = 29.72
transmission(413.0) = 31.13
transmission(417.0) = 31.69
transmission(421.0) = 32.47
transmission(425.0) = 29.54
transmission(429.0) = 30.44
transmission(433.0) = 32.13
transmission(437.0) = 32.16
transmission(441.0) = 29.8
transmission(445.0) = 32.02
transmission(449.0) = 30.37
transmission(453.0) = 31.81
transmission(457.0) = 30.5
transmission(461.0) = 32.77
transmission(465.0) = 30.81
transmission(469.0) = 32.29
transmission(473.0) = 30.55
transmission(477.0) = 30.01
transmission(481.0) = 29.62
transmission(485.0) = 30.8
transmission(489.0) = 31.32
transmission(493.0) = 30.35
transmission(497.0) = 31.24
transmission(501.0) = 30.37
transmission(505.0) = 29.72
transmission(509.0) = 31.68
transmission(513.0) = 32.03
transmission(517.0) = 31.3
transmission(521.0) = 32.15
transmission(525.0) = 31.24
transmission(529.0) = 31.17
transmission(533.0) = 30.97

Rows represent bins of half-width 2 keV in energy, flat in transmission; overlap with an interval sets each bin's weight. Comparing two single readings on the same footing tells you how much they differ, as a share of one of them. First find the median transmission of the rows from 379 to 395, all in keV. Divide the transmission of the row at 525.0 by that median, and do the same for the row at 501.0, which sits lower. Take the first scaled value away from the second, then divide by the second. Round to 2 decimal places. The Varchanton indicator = -0.03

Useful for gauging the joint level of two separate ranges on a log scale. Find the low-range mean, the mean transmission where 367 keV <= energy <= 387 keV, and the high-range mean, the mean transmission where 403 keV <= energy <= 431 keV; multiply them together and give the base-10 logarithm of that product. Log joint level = 2.76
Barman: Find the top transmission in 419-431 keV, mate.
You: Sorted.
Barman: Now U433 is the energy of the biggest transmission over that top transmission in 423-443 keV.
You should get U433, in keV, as 437.0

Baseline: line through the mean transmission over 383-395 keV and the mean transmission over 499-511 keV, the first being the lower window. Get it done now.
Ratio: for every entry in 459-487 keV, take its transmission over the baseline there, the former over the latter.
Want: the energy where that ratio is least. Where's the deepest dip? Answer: 481.0 keV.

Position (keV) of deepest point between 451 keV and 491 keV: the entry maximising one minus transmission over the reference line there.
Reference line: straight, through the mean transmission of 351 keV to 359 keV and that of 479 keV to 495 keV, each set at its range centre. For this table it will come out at 481.0 keV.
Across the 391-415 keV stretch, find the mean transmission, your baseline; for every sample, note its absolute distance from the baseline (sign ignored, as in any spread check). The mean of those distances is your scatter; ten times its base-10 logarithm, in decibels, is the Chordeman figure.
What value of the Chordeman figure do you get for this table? -1.9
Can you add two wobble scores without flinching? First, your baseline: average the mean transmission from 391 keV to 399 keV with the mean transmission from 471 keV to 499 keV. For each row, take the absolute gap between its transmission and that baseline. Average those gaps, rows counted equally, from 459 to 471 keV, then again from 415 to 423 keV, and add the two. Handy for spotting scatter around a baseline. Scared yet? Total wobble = 4.9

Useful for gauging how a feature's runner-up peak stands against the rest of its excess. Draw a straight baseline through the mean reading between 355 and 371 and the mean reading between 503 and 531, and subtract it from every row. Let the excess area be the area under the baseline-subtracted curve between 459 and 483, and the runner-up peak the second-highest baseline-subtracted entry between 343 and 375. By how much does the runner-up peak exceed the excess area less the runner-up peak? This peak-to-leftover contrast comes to -19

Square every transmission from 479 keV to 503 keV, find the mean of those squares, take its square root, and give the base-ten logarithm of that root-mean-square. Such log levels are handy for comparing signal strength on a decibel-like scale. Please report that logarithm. 1.49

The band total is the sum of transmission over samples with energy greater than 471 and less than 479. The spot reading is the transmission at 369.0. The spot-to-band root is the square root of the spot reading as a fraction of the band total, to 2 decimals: 0.62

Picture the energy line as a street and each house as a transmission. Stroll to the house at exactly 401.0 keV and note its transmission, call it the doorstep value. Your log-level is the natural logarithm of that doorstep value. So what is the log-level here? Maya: 3.39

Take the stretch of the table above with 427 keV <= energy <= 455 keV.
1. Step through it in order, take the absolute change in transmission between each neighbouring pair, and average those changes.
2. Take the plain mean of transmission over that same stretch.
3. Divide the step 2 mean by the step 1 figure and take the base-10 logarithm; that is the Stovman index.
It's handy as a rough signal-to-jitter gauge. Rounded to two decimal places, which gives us 1.30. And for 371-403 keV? 1.04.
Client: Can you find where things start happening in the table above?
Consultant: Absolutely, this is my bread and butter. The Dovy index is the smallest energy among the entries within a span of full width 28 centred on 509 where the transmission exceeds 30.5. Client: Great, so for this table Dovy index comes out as 497.0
